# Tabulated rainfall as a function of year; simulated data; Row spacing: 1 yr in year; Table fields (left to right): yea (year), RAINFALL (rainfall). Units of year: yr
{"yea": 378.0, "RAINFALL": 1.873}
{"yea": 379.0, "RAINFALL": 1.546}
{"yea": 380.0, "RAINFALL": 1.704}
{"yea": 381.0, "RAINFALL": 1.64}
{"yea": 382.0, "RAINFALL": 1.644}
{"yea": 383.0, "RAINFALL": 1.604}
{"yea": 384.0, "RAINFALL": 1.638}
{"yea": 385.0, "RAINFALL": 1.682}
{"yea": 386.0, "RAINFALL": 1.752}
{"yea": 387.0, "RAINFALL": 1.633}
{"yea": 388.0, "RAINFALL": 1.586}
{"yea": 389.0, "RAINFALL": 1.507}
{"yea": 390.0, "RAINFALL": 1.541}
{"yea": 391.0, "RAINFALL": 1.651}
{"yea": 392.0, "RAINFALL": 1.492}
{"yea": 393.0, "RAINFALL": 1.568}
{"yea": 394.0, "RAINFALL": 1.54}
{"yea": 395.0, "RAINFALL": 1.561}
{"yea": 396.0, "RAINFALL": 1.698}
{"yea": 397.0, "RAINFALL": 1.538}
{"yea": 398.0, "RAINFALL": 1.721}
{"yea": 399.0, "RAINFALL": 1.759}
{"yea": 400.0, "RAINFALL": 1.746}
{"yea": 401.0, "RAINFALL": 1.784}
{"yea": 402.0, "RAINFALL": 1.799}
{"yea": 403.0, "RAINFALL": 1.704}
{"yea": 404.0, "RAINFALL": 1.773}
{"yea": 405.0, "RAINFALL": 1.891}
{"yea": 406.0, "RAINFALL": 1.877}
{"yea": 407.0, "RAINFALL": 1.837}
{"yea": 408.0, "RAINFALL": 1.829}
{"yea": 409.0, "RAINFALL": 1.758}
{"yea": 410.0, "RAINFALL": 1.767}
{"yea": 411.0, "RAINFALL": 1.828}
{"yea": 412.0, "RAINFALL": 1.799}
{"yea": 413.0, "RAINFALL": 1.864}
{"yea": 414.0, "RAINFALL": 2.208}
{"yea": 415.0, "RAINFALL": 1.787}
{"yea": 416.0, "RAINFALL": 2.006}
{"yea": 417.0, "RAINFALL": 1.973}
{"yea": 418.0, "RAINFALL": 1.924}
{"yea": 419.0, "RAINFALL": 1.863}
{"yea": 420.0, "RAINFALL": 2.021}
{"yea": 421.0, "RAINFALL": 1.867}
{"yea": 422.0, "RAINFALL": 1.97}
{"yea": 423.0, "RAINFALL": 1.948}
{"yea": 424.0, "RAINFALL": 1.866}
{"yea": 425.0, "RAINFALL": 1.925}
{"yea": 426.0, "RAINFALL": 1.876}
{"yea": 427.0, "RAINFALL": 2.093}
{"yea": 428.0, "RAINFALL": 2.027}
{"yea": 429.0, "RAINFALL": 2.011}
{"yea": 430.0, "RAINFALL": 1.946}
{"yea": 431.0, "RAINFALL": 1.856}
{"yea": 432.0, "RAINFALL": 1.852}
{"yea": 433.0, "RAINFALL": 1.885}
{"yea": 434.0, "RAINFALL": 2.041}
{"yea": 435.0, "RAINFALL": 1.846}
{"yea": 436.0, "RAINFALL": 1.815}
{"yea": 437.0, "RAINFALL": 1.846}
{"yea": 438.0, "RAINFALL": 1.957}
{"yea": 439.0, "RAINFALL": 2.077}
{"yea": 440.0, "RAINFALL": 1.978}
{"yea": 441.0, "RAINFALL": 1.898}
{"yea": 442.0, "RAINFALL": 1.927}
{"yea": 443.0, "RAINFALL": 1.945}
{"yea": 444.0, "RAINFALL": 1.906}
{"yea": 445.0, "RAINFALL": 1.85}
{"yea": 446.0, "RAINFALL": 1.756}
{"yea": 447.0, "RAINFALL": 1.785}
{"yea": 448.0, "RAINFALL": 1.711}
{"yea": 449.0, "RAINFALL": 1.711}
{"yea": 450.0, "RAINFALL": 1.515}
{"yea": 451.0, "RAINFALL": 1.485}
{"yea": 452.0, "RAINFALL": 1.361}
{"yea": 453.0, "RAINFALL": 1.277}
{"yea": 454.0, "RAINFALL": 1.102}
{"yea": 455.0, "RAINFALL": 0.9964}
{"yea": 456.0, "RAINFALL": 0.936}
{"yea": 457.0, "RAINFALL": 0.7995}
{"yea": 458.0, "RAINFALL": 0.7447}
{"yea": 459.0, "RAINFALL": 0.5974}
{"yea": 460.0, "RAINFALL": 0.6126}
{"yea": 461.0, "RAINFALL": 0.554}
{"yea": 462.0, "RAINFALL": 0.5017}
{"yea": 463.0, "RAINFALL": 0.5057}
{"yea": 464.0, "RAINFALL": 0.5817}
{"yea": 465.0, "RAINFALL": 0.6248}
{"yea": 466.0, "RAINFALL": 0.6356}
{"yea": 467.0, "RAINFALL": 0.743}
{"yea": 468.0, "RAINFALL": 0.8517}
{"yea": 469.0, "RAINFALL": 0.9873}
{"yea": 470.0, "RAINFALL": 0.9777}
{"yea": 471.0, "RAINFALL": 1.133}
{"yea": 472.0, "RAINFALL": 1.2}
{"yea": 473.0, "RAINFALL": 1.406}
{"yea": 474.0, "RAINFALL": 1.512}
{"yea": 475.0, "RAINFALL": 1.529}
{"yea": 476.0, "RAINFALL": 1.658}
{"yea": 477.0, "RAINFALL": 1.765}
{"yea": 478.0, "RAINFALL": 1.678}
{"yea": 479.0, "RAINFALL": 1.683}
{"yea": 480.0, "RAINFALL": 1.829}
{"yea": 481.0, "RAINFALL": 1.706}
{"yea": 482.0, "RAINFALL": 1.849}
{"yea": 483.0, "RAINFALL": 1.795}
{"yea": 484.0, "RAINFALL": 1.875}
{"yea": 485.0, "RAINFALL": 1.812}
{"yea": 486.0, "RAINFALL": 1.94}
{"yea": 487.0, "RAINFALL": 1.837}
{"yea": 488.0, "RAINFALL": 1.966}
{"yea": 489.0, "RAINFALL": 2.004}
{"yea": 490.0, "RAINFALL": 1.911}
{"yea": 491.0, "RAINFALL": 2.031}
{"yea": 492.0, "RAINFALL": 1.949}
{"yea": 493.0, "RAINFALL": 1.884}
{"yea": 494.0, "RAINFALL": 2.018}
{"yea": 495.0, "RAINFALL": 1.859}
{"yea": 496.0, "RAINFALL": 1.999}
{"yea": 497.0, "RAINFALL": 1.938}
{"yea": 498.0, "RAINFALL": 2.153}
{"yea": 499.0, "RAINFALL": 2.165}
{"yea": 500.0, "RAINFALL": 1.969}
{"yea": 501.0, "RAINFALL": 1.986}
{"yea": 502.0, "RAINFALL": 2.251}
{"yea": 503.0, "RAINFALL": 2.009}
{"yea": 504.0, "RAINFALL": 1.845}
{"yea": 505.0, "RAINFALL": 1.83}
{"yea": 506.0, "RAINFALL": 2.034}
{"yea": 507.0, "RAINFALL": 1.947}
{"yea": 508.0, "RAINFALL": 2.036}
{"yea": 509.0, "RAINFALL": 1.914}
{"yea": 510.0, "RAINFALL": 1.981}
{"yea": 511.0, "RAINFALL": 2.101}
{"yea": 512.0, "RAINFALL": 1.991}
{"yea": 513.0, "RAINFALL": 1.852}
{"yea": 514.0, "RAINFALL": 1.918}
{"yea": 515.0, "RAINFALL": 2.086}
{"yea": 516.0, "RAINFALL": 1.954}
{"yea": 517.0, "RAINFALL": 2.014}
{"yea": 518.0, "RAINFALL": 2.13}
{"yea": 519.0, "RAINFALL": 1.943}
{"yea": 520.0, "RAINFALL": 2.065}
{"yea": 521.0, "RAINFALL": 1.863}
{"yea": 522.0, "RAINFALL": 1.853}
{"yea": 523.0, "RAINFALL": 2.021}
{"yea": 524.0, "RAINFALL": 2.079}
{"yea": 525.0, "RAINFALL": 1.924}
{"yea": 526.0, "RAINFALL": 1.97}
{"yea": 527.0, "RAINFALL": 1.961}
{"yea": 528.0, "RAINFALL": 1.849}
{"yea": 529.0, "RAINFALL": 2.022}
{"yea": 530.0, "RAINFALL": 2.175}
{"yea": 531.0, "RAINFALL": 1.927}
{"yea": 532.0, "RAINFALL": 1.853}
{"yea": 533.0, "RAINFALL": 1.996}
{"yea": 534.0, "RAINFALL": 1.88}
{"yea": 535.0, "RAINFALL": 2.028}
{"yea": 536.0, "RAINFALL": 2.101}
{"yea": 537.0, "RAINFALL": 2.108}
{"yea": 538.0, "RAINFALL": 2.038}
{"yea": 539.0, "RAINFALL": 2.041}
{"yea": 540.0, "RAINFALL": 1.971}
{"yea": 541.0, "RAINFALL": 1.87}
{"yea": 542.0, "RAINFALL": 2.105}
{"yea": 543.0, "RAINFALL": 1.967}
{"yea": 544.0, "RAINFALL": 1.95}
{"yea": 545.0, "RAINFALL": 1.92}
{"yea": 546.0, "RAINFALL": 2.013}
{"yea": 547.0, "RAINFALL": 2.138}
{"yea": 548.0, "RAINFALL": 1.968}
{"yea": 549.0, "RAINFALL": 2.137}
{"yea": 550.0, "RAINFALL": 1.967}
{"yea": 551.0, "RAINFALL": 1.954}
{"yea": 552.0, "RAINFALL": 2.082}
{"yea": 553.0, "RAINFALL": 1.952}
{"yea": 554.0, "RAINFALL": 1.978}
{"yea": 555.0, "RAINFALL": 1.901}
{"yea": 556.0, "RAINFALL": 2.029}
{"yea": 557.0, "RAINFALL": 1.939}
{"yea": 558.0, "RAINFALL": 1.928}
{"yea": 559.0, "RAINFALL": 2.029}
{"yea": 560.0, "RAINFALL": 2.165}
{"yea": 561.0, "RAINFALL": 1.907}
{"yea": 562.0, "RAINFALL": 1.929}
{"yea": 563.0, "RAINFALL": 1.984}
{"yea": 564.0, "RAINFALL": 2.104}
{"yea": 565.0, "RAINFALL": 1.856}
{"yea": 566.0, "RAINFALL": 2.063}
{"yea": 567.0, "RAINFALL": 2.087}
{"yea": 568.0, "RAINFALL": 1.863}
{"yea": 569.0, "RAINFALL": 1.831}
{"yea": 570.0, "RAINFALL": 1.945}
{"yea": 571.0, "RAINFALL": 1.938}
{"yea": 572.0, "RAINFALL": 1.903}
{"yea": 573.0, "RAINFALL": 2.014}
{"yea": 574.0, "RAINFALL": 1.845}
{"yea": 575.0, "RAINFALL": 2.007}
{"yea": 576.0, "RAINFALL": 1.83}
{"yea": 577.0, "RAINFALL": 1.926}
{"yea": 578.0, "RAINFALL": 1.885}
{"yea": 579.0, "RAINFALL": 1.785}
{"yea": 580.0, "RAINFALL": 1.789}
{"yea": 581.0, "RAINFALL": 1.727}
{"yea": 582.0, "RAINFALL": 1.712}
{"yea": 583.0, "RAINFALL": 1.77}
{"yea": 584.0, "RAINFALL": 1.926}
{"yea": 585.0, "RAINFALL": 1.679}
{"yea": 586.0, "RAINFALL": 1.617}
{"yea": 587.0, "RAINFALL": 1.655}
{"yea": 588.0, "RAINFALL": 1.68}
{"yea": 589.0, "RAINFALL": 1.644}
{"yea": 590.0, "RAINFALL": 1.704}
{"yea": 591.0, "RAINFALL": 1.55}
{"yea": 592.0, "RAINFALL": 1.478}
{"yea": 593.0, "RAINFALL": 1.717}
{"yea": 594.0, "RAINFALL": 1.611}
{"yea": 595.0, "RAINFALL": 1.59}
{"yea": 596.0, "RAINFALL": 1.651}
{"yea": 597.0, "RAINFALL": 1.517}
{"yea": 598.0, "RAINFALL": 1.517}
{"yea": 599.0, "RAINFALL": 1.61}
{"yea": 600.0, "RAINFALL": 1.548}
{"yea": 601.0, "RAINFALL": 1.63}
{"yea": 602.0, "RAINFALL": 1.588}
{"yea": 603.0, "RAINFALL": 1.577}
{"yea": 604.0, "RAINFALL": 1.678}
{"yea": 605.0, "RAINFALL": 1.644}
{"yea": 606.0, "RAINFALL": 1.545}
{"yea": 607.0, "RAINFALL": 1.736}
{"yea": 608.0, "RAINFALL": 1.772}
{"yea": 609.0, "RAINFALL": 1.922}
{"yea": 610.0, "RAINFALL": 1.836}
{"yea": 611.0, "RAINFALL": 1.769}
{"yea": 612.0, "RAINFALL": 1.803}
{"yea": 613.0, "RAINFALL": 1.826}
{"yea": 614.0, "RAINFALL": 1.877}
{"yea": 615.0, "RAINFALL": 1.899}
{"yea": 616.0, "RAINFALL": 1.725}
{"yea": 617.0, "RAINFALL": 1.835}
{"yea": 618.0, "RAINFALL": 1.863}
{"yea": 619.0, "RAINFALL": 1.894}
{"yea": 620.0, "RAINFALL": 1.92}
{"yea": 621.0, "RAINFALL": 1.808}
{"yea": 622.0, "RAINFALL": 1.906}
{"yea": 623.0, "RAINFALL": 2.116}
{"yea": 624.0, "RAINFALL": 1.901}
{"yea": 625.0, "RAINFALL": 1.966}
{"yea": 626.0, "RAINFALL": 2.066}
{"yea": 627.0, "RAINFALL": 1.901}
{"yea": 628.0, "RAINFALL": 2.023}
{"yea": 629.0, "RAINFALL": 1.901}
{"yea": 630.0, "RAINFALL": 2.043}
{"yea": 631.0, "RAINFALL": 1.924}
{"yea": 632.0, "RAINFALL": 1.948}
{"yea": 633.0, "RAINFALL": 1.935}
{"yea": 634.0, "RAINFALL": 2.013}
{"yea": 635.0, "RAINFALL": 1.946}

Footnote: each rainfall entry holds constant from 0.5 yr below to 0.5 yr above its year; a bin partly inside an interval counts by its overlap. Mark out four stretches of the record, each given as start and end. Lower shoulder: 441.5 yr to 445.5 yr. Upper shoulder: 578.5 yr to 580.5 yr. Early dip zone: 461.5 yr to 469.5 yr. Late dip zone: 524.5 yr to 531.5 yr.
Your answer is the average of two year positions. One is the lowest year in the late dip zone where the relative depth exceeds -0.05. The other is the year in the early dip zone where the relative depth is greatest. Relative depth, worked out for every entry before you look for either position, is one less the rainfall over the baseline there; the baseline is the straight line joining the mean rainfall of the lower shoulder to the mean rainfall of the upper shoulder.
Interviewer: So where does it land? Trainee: 493.5 yr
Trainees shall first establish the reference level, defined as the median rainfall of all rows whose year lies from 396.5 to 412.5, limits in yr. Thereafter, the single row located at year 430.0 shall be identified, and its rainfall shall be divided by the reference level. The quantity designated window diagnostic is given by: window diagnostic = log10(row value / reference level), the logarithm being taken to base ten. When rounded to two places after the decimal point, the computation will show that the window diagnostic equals 0.04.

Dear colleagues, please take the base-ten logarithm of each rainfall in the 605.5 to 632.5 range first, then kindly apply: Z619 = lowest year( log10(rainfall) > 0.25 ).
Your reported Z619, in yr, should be 609.0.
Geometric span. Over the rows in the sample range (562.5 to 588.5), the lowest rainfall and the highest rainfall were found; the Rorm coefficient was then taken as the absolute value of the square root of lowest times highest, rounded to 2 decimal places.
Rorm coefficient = 1.84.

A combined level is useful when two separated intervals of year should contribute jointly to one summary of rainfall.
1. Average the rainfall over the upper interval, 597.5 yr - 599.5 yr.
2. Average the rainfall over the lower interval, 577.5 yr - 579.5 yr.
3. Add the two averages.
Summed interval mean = 3.40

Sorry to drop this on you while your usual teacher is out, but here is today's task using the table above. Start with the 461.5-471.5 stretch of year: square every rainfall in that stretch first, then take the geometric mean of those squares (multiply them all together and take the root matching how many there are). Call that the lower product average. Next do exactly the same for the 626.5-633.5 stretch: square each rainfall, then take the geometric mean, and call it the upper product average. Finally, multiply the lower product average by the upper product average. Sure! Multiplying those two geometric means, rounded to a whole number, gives 2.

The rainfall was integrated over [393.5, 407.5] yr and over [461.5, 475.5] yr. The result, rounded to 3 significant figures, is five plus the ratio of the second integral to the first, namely 5.54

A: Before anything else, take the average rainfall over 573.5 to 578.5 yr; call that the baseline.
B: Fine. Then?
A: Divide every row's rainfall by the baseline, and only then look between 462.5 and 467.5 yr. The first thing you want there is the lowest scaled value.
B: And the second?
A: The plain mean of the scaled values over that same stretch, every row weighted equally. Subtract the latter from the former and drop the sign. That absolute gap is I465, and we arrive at 0.059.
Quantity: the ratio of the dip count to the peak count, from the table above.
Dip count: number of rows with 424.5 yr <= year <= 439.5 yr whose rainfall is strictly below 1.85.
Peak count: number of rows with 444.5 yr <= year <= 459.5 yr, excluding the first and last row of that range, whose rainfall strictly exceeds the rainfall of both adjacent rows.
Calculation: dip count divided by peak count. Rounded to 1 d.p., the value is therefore 3.0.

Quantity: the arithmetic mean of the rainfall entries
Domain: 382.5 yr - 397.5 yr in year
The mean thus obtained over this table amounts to 1.6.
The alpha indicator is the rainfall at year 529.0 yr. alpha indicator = 2.022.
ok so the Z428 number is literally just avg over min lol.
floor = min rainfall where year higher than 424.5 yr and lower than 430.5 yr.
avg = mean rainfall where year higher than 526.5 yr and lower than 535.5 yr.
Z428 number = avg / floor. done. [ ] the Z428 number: 1.05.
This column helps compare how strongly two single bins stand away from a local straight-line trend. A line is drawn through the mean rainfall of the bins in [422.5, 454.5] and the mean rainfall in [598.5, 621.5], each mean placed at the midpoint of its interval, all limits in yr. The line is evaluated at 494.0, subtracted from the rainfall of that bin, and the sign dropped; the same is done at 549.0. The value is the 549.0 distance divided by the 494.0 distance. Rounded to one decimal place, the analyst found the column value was 1.6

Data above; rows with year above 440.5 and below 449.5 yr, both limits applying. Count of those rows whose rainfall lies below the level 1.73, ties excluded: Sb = 2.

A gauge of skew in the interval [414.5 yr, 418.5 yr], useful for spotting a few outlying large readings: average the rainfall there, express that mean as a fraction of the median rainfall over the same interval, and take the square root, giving 0.993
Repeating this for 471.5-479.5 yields 0.987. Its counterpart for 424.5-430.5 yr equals 1.000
